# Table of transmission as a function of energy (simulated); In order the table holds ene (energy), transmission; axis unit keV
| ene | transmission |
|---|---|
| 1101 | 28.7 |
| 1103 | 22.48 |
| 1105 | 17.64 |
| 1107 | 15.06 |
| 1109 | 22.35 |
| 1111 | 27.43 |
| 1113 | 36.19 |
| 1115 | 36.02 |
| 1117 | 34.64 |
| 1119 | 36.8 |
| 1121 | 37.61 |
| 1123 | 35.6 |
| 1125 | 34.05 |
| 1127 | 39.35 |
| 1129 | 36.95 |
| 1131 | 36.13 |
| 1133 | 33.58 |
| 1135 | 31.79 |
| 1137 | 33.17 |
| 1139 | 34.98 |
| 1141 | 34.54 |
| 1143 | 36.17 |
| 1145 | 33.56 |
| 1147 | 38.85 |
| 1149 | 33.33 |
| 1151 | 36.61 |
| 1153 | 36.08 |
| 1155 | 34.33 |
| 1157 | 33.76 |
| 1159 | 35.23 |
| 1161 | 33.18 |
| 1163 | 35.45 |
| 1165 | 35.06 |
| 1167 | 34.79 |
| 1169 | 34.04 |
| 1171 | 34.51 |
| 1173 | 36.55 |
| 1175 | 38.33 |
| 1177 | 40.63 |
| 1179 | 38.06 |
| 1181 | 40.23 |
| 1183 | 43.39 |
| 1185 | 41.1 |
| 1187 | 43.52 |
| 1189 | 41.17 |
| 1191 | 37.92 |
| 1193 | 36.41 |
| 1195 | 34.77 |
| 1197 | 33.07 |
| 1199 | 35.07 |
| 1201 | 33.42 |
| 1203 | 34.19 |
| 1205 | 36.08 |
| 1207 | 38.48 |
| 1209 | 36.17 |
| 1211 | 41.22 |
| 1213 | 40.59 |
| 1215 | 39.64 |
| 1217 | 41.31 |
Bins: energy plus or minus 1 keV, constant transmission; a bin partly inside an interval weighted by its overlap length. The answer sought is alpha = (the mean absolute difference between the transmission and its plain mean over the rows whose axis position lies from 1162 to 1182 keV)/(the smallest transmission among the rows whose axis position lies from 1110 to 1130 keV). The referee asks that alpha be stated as 0.07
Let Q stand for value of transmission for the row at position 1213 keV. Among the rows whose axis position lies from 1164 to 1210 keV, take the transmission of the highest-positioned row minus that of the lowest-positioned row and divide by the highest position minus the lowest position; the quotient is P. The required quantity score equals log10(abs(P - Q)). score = 1.61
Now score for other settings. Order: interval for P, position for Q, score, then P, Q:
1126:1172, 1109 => 1.35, -0.11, 22.35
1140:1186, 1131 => 1.56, 0.15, 36.13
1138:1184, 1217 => 1.61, 0.19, 41.31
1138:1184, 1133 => 1.52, 0.19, 33.58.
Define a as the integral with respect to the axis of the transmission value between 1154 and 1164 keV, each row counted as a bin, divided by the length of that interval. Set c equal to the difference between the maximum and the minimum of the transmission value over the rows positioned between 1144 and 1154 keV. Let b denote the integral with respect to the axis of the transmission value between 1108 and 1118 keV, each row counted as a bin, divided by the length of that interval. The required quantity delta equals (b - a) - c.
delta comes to -8.6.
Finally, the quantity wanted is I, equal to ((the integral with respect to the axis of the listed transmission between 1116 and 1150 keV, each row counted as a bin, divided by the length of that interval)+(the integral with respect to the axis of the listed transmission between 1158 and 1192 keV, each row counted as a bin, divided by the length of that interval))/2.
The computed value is 36.6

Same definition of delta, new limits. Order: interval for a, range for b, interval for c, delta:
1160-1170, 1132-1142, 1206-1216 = -5.9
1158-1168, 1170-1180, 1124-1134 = -2.9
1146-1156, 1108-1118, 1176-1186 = -9.8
